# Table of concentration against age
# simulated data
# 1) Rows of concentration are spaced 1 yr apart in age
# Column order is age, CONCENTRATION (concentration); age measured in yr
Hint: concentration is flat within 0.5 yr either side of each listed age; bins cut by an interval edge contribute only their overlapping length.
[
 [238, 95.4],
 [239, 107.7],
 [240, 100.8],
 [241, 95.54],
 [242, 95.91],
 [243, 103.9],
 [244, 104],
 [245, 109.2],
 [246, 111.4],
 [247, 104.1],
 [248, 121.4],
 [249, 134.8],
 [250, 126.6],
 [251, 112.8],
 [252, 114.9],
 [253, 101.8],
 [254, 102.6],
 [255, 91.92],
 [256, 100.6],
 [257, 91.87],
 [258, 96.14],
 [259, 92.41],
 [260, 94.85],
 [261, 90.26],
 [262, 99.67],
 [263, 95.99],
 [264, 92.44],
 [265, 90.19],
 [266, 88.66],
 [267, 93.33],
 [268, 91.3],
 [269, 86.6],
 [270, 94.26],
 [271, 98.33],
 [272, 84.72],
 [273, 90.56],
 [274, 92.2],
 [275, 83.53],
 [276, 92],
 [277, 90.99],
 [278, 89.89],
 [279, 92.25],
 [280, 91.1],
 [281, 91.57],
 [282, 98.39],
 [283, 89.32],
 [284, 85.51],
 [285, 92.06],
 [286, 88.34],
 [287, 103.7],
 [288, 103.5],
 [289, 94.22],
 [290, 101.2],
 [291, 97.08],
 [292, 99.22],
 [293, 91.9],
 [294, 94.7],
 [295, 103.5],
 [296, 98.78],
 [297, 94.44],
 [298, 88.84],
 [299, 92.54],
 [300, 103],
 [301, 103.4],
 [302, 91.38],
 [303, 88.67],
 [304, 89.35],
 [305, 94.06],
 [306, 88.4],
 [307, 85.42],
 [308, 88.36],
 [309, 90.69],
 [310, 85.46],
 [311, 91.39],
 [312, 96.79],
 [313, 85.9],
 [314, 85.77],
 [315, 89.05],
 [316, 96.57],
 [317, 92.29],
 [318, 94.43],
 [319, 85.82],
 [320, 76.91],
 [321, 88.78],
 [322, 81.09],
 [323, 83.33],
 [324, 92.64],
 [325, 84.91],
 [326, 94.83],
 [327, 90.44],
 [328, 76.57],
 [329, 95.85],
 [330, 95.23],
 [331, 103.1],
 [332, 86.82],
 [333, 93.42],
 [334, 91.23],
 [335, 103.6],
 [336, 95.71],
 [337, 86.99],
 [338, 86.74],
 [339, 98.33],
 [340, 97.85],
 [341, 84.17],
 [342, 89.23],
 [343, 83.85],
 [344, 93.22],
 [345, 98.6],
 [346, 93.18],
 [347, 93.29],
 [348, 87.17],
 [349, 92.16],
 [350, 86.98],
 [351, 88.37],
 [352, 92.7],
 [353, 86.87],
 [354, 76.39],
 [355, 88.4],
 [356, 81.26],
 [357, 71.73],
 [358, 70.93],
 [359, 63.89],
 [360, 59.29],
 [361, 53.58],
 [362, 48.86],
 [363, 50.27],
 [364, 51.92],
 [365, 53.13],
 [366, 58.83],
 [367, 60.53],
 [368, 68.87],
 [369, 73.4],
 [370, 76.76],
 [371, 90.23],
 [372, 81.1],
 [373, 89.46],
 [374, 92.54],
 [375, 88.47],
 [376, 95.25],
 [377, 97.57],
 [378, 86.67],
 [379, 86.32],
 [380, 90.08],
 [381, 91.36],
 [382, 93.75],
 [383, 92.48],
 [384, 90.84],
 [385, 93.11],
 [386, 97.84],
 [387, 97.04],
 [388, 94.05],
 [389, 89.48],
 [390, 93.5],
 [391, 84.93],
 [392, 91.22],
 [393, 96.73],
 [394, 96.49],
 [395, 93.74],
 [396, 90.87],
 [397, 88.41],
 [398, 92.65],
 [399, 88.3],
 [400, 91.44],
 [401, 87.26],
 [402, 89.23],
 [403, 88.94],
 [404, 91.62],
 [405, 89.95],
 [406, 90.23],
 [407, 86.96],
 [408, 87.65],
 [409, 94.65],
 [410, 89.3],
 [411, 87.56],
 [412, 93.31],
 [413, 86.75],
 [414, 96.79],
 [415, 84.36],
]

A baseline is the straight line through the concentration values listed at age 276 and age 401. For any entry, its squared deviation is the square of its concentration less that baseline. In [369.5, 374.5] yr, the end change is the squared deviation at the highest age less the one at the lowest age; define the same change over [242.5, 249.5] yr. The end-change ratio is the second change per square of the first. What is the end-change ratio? 0.12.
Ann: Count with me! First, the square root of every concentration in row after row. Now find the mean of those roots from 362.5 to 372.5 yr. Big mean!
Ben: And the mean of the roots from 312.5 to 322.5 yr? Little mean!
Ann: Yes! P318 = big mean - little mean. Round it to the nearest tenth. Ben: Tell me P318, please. -1.2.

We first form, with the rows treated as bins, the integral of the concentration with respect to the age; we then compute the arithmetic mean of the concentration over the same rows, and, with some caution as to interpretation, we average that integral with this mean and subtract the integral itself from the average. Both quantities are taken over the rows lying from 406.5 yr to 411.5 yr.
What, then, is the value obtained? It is -178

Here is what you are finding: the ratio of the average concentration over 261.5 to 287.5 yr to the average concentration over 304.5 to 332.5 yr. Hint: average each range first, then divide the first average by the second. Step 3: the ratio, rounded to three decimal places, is 1.028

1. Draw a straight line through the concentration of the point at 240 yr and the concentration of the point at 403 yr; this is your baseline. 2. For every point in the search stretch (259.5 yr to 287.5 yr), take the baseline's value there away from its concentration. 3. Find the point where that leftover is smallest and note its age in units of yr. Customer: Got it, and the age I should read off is 275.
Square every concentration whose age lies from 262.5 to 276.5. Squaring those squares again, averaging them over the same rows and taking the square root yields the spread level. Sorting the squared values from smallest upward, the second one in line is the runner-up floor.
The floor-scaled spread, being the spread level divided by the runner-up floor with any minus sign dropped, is 1.16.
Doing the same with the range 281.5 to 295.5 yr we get 1.19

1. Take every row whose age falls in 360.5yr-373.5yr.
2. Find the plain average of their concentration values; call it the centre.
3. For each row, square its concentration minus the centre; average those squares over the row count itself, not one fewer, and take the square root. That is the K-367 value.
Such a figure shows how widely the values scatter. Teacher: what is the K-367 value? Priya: 14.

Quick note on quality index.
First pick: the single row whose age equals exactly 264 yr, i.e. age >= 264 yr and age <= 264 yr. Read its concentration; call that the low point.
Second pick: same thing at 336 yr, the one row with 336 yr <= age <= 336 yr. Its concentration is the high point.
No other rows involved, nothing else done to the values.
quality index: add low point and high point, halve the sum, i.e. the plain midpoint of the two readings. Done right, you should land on 94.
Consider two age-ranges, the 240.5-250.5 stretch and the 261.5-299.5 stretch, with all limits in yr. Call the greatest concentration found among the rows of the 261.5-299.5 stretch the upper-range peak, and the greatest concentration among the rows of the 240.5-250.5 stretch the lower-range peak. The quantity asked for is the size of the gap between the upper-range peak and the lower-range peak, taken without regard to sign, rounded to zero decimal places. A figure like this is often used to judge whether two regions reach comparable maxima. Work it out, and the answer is 31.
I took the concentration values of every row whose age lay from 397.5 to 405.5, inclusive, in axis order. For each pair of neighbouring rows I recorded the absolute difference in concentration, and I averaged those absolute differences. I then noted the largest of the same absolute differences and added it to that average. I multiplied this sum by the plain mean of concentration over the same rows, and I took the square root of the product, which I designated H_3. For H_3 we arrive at 25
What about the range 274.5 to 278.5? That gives 33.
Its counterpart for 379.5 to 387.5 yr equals 25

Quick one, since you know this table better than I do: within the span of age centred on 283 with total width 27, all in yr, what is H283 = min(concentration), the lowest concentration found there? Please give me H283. 83.53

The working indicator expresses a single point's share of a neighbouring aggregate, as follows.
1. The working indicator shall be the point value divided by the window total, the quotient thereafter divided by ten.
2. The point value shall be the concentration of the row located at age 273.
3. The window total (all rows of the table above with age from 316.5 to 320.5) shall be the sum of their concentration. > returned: 0.0259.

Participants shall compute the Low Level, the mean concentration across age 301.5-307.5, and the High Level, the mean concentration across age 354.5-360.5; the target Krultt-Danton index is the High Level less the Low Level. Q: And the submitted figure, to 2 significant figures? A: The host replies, -17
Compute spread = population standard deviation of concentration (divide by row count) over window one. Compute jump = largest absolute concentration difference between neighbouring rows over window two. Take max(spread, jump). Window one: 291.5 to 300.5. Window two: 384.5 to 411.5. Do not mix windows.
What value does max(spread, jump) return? 9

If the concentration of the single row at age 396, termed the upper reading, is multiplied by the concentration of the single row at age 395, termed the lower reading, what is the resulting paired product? 8518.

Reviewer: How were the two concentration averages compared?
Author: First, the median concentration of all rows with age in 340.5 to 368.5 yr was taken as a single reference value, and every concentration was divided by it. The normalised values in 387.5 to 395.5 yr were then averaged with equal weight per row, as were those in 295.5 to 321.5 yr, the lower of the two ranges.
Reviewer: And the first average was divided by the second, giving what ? 1.02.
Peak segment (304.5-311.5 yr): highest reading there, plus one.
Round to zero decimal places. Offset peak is 95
